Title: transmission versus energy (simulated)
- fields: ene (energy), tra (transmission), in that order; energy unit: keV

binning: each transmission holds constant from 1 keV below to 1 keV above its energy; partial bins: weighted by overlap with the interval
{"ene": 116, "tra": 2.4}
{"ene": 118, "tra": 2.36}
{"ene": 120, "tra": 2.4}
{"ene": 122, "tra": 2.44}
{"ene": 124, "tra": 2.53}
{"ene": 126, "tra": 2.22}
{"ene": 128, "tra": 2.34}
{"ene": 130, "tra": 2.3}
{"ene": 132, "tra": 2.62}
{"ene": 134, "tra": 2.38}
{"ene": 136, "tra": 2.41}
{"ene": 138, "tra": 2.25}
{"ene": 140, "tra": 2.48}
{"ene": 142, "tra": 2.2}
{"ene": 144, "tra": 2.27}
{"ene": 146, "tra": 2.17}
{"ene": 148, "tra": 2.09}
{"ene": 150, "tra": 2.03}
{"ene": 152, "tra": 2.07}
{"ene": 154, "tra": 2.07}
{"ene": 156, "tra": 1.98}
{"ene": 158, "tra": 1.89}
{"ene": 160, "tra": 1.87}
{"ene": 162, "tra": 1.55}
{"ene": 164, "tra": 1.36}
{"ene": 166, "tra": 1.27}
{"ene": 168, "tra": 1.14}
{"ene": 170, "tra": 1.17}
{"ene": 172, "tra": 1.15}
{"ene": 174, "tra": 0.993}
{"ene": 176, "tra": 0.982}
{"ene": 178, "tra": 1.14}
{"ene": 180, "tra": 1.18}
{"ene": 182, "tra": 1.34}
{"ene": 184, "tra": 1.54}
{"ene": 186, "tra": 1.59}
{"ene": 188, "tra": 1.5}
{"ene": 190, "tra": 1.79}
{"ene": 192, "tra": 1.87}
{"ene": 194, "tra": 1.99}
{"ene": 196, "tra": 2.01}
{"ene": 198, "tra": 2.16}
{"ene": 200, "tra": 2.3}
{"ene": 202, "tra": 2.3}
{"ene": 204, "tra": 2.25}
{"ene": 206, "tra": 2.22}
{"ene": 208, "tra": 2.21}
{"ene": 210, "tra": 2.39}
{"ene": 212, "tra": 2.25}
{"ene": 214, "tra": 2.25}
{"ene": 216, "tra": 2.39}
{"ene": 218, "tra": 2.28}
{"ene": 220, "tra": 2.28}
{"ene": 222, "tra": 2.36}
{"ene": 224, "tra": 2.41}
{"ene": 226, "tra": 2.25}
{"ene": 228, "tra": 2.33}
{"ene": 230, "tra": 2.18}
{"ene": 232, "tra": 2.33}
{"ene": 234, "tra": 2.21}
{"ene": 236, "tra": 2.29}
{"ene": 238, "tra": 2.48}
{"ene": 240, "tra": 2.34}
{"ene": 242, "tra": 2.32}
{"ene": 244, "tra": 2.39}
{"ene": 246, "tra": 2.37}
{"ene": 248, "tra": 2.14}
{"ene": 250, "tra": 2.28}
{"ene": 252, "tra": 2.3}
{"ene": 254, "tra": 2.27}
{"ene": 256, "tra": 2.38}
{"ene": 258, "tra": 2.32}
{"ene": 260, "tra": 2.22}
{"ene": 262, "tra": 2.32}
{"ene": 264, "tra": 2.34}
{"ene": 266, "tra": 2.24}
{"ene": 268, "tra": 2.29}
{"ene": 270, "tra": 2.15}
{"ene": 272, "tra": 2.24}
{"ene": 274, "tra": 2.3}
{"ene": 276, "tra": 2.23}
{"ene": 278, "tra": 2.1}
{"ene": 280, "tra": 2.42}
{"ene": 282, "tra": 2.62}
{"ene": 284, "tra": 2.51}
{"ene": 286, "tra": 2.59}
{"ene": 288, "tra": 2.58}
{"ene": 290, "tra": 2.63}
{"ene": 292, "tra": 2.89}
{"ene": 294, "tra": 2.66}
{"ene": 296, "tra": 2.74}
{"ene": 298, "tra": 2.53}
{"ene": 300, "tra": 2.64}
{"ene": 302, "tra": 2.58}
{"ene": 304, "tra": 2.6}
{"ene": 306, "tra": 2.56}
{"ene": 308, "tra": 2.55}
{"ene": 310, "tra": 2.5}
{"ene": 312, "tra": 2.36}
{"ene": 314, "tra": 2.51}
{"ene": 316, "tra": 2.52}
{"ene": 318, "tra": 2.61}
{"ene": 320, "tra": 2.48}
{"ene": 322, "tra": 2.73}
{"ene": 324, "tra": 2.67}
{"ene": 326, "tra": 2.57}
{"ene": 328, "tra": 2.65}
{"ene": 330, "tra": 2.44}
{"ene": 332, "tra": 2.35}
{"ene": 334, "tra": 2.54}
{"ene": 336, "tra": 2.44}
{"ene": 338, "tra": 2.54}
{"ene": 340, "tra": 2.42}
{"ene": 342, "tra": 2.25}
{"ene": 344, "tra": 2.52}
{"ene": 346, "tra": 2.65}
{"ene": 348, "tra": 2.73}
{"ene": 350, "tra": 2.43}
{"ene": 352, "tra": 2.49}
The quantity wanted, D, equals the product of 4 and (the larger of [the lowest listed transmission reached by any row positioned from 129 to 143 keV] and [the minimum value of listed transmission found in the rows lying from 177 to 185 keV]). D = 8.8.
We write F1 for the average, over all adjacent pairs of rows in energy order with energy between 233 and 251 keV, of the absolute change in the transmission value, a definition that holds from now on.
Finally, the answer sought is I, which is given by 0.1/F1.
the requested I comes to 0.90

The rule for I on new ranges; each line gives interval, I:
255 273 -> 1.21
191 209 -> 1.54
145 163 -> 1.14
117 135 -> 0.67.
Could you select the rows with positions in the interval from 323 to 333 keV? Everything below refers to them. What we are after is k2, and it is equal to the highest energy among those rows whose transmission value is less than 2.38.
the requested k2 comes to 332 keV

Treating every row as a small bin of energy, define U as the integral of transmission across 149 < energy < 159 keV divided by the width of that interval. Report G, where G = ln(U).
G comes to 0.70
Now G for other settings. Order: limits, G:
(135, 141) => 0.87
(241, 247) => 0.86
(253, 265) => 0.84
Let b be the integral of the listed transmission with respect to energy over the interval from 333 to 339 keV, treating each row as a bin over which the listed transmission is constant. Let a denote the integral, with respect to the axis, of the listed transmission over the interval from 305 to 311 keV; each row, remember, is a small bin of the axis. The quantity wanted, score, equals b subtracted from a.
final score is 0.2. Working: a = 15.2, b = 15.0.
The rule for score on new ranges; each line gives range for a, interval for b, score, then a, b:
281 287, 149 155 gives 3.1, 15.4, 12.3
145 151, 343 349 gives -3.2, 12.6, 15.8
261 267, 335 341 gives -1.0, 13.8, 14.8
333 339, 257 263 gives 1.3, 15.0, 13.7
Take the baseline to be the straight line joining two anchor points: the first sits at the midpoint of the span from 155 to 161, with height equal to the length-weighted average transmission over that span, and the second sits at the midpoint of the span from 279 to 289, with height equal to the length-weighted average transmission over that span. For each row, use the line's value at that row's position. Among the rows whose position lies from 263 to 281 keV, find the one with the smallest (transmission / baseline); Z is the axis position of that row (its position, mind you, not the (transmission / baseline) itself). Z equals 278 keV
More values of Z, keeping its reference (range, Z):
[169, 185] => 176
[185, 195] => 188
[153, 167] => 166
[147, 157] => 156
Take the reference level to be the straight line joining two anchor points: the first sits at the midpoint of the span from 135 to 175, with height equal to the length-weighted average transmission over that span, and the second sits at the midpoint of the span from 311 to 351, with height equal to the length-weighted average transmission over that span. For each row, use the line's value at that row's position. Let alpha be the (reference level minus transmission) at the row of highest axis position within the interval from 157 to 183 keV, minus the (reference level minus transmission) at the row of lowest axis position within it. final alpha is 0.6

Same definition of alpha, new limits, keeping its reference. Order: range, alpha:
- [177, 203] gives -1.1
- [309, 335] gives 0.1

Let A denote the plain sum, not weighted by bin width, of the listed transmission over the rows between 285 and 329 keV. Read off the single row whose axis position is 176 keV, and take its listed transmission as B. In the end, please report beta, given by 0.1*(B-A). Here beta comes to -5.6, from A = 57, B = 0.982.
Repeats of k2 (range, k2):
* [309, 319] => 312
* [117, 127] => 126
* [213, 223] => 222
